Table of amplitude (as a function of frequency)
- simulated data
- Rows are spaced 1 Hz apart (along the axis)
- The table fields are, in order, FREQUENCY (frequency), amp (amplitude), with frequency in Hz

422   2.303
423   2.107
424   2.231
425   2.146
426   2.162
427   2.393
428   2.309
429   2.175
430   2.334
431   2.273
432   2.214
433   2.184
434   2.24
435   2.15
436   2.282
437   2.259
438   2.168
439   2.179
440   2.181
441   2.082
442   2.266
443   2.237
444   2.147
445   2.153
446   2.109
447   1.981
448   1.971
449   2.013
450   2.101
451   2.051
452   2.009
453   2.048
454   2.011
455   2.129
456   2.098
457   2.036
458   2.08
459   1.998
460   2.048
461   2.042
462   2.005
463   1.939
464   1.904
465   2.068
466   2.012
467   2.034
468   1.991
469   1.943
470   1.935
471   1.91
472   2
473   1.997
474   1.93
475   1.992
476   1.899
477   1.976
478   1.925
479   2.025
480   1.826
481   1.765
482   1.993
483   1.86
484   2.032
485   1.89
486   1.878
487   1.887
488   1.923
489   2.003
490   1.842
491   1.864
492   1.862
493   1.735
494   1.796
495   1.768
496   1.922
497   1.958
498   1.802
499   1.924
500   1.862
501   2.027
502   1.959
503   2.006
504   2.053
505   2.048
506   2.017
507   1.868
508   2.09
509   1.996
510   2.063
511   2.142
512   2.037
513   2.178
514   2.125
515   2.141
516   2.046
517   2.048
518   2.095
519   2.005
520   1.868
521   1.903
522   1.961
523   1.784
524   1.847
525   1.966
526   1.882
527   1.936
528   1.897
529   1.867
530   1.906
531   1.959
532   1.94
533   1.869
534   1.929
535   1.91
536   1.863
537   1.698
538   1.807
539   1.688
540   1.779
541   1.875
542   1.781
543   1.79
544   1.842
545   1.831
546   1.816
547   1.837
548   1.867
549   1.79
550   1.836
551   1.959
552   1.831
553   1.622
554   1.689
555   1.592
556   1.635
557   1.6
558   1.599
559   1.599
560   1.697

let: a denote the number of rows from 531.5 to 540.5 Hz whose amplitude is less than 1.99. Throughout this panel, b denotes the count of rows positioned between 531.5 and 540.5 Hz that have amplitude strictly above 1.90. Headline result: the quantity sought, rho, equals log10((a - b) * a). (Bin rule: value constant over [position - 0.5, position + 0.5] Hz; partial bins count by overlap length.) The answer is 1.73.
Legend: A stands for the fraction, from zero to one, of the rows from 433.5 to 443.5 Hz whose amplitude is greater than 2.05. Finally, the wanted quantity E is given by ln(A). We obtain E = 0.0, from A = 1.0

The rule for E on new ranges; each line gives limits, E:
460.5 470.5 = -2.3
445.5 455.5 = -0.9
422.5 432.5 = 0.0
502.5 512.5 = -0.9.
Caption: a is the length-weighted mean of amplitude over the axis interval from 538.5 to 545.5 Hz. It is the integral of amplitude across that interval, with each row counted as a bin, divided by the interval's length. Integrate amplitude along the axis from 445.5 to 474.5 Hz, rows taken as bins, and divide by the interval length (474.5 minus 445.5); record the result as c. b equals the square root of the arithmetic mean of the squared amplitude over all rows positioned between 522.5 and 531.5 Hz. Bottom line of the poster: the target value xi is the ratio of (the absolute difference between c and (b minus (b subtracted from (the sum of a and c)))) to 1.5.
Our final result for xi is 1.4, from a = 1.80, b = 1.89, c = 2.01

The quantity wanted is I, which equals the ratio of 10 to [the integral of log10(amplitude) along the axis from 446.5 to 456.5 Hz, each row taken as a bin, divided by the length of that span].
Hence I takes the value 32.3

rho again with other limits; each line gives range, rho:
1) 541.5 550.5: 1.91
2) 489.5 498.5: 1.80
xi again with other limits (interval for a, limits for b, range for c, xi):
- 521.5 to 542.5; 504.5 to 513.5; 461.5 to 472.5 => 1.1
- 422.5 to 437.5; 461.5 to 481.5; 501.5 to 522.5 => 1.6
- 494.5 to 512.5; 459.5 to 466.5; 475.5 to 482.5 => 1.2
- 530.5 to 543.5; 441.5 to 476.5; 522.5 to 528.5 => 1.0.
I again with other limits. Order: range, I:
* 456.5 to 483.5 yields 34.0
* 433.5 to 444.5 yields 29.2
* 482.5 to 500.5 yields 36.6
